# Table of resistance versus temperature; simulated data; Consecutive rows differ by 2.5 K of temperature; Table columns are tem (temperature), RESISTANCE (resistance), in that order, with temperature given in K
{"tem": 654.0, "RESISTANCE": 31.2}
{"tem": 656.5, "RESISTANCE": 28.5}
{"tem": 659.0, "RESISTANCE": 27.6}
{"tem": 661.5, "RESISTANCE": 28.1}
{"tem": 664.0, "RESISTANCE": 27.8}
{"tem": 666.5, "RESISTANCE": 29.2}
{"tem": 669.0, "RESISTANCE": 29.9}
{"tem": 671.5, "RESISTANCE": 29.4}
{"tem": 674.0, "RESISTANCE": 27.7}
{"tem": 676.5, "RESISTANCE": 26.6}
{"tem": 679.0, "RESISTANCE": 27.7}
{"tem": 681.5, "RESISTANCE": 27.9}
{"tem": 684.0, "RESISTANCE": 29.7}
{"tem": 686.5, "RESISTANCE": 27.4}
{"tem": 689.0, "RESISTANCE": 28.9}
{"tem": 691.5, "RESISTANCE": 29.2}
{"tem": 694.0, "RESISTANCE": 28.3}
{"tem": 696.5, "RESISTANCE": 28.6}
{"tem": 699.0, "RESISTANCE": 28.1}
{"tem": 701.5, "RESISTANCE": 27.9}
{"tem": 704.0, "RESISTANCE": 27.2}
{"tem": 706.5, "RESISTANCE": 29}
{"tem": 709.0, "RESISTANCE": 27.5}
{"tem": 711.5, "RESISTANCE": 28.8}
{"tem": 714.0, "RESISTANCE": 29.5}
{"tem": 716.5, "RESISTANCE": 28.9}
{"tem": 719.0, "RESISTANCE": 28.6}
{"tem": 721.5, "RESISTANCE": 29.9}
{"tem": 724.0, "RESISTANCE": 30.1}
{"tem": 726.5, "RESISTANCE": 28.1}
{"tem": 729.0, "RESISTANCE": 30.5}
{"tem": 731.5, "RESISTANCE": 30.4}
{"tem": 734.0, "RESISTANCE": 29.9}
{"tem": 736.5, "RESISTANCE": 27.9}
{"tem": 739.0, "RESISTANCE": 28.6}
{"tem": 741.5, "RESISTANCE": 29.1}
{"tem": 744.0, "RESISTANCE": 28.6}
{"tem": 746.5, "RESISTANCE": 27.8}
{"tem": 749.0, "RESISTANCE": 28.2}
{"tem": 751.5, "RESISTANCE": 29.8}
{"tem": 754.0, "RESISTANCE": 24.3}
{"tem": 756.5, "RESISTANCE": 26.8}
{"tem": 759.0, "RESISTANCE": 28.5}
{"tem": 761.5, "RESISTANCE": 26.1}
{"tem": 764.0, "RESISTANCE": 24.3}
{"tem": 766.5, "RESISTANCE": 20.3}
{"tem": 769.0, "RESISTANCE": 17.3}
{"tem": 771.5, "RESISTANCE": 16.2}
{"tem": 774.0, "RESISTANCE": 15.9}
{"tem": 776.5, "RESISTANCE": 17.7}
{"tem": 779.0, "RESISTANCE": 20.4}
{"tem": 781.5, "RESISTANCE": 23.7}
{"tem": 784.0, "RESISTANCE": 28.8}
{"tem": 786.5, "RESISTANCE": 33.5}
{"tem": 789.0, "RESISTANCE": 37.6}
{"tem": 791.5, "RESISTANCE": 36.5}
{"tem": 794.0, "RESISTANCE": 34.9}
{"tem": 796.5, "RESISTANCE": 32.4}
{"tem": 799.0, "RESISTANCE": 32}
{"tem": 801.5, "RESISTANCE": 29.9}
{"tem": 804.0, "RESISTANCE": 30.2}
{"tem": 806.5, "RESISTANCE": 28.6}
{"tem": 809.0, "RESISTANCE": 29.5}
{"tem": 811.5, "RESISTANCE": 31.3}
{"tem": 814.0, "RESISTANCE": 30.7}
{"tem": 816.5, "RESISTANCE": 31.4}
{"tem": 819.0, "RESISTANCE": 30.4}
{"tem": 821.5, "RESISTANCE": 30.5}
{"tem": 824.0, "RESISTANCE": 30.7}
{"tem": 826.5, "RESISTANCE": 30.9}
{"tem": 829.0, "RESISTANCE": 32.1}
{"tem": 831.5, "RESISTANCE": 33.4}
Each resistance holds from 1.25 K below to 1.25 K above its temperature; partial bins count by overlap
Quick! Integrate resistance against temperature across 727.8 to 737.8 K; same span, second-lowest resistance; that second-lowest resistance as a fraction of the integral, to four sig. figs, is 0.1008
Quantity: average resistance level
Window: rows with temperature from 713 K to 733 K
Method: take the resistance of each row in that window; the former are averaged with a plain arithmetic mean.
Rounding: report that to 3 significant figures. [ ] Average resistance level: 29.5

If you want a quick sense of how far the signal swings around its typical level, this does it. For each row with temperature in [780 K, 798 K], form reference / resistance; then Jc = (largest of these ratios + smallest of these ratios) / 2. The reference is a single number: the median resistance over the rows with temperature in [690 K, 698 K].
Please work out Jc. 0.98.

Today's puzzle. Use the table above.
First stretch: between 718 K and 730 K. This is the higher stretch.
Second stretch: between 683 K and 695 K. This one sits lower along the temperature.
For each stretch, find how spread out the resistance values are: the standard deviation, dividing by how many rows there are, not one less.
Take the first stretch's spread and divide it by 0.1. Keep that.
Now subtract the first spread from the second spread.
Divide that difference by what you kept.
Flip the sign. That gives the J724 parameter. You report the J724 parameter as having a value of 0.014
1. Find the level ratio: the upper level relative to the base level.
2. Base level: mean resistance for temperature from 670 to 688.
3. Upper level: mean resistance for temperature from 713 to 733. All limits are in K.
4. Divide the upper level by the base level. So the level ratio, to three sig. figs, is 1.05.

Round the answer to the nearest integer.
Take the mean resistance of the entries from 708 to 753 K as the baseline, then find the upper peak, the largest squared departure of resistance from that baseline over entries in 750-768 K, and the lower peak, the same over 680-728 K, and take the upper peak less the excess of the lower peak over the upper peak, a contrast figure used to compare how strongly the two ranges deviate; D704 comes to 148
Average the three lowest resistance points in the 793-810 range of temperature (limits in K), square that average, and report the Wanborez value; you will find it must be 860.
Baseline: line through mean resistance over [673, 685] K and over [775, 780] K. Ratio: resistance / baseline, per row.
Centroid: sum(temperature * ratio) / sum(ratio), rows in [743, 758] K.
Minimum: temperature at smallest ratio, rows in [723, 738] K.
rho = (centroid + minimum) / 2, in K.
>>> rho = 738.3 K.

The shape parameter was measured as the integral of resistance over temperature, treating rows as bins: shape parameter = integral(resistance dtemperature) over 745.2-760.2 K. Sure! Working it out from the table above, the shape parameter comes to 414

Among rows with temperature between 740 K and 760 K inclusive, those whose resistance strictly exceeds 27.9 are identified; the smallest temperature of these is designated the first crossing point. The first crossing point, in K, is 741.5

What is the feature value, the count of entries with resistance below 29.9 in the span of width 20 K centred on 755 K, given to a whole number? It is 8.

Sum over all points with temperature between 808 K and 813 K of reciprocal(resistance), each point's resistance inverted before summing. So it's 0.066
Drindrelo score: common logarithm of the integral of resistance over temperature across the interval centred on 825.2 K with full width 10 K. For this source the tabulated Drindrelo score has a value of 2.49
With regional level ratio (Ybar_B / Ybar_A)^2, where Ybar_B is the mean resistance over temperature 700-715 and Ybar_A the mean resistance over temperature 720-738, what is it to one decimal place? 0.9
